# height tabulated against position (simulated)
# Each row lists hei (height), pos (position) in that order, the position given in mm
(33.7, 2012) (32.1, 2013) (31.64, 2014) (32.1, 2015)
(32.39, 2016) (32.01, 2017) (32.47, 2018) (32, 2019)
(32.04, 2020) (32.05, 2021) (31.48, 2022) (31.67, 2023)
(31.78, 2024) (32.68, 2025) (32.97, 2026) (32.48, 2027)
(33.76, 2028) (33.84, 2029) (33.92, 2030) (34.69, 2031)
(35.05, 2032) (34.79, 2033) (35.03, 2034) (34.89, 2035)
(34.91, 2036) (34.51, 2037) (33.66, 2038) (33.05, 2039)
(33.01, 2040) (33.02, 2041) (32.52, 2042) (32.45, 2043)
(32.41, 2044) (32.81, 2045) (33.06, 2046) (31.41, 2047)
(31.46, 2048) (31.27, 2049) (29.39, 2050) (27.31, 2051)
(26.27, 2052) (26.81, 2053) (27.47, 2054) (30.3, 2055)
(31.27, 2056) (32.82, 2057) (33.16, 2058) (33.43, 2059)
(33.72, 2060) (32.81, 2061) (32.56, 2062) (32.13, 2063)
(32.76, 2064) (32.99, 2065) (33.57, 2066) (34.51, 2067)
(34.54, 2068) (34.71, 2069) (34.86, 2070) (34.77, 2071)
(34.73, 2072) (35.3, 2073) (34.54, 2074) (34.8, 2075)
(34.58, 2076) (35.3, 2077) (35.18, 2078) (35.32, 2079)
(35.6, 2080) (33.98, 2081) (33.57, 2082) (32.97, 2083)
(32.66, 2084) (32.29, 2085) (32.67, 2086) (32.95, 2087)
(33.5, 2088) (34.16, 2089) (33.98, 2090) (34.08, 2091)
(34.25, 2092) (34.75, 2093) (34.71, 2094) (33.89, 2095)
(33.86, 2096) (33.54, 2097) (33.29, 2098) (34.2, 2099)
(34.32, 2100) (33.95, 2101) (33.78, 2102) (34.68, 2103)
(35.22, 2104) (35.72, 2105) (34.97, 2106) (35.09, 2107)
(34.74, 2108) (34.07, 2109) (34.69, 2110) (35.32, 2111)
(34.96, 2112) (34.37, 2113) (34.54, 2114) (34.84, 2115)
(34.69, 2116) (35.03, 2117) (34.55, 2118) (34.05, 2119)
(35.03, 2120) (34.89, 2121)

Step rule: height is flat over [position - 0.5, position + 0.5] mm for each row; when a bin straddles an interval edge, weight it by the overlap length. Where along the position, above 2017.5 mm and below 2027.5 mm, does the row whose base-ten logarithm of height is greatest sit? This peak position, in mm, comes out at 2026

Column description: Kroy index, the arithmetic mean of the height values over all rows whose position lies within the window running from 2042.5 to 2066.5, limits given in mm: 31.4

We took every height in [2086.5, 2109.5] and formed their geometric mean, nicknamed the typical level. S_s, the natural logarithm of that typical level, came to 3.53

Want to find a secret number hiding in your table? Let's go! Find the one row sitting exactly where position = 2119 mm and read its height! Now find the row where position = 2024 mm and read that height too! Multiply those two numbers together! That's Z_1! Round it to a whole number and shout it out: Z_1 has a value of 1082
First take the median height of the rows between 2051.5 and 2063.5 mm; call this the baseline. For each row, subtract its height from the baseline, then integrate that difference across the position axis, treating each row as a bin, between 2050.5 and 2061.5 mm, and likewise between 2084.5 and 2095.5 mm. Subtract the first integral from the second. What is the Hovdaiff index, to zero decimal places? -36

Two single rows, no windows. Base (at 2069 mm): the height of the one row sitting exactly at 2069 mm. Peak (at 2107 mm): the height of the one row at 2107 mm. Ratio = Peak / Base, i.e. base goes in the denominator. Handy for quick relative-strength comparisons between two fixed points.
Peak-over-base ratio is 1.01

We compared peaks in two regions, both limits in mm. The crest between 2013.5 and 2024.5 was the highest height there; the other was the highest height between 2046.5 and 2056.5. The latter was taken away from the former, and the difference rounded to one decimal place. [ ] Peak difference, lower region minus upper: 1.0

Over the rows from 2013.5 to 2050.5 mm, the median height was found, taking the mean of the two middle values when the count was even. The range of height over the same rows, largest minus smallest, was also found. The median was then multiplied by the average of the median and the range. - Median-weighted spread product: 621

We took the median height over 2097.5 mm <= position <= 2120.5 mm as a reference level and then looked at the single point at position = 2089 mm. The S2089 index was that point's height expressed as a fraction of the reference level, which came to 0.98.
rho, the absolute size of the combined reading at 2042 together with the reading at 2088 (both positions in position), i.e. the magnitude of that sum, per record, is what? 66.0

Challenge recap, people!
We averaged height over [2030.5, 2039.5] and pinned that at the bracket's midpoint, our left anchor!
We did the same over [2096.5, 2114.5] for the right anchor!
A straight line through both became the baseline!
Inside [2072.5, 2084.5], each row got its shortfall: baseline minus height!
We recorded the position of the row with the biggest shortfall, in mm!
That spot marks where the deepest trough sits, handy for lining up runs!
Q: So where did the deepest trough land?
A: 2084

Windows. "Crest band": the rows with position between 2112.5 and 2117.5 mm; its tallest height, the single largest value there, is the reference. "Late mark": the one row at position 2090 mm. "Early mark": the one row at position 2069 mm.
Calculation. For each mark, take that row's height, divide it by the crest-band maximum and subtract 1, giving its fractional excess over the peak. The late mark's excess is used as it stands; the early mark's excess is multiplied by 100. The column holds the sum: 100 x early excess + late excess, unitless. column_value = -1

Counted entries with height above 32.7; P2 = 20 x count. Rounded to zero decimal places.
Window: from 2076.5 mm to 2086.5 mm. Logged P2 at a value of 140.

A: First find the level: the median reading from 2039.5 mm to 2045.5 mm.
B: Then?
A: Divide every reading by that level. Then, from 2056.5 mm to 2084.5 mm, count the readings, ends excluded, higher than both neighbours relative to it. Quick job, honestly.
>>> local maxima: 6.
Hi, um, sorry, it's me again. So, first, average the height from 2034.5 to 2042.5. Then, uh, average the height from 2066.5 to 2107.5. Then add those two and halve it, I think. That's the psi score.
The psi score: 34.0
